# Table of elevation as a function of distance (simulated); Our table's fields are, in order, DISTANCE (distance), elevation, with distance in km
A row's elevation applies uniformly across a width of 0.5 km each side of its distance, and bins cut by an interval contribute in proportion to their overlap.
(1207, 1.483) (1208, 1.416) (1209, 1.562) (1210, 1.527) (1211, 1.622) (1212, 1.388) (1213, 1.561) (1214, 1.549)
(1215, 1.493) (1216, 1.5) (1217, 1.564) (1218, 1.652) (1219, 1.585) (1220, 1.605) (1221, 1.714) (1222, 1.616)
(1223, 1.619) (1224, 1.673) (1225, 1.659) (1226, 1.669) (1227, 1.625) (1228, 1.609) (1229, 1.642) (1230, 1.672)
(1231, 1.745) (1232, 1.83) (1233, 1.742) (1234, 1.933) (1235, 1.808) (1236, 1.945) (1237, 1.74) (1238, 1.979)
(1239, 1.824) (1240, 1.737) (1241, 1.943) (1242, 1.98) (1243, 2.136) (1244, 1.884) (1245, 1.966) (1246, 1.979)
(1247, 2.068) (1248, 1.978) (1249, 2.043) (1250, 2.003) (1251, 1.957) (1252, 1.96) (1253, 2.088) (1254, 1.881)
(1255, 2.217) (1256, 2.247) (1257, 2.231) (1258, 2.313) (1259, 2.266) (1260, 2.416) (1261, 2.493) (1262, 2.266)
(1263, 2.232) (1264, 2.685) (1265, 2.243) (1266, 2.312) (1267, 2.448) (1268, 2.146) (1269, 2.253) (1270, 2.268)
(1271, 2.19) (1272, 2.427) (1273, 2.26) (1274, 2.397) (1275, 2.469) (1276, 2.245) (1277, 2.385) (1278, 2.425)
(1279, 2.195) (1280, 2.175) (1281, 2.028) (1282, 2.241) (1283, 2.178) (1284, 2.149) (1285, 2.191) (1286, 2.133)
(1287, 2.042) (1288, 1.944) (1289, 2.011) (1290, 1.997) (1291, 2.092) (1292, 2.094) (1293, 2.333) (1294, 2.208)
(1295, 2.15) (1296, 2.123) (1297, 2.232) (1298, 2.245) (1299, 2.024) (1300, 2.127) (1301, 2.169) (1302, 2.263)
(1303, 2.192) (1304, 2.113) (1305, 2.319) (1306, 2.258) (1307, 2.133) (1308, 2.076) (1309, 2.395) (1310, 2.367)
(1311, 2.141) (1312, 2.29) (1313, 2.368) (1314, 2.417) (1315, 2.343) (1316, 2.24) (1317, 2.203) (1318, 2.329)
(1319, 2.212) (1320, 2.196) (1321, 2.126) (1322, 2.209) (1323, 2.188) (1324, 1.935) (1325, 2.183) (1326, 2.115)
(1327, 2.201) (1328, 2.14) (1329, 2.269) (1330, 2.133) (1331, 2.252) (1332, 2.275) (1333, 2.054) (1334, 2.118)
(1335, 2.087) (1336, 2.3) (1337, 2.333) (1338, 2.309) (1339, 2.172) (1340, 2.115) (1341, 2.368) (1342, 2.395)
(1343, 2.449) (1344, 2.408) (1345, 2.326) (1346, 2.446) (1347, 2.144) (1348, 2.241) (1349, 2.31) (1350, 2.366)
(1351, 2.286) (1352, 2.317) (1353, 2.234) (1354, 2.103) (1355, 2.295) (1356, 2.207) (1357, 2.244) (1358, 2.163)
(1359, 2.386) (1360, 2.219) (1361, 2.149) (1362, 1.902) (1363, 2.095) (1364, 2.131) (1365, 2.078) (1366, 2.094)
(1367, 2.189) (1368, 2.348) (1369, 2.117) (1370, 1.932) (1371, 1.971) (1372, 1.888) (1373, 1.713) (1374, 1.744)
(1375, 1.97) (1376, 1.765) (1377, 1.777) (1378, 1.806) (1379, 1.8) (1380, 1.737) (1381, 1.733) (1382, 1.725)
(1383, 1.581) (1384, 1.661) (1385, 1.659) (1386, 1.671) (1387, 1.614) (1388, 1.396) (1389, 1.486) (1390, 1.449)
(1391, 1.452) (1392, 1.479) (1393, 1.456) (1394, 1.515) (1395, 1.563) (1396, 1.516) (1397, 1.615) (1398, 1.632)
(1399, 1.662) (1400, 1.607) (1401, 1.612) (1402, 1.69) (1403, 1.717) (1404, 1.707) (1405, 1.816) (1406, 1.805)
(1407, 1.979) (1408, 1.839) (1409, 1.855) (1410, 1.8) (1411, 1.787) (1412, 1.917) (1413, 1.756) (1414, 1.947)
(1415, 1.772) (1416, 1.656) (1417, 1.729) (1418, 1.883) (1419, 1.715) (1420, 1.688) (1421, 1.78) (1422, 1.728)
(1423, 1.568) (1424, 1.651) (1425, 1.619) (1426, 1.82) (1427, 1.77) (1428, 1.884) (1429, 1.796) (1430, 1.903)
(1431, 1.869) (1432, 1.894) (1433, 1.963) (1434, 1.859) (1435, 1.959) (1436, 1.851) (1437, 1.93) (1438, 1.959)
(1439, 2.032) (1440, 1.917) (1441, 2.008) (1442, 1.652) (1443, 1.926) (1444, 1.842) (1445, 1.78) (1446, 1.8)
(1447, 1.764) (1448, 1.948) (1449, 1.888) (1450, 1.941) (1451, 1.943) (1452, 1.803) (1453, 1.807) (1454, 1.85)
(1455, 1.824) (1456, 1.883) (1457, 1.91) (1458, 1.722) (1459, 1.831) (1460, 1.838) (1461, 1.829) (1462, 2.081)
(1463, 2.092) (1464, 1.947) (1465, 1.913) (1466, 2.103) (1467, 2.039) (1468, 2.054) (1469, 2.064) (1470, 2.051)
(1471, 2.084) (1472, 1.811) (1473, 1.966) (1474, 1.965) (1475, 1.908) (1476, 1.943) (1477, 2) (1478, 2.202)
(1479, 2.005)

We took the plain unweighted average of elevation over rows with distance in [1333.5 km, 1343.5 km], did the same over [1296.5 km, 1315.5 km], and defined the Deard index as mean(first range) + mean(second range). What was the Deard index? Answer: 4.5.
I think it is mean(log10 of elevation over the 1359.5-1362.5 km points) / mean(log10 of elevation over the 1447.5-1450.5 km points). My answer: 1.1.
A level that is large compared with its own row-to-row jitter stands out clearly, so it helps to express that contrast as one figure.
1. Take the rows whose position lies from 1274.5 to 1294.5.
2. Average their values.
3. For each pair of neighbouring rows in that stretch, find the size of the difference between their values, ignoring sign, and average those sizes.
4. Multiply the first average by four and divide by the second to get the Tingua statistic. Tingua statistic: 85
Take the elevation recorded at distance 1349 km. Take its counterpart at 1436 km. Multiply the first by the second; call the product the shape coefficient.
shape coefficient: 4.28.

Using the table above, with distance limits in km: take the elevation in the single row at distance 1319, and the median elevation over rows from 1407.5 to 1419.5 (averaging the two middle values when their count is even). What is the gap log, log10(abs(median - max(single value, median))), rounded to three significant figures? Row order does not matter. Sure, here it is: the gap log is -0.378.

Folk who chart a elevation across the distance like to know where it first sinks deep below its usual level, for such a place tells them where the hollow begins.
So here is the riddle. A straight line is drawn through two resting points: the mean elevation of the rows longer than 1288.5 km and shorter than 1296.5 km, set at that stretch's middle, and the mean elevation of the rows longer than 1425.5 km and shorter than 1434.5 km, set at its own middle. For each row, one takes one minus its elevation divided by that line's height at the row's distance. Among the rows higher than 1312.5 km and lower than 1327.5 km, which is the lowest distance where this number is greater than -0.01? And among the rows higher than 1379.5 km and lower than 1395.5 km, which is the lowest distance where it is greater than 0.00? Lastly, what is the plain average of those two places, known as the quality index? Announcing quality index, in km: 1352.0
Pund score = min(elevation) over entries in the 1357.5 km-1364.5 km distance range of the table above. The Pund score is 1.902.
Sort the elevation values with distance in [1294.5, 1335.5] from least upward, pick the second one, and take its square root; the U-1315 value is 1.42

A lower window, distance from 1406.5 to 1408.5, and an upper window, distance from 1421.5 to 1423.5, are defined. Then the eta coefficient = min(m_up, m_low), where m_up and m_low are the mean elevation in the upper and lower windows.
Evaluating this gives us 1.65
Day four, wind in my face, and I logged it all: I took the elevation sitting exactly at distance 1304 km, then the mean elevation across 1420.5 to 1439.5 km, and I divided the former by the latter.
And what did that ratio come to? 1.15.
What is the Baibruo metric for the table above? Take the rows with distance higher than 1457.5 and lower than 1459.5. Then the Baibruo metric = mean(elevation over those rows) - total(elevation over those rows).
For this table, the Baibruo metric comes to -1.78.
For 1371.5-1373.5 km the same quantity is -1.80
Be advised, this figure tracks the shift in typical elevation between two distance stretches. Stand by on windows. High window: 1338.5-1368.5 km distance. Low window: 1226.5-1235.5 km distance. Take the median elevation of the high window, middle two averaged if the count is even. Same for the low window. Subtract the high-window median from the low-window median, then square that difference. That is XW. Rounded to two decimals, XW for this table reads 0.25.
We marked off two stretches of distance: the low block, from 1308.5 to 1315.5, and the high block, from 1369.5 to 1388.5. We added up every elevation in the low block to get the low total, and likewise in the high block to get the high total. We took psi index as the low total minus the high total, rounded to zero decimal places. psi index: -17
